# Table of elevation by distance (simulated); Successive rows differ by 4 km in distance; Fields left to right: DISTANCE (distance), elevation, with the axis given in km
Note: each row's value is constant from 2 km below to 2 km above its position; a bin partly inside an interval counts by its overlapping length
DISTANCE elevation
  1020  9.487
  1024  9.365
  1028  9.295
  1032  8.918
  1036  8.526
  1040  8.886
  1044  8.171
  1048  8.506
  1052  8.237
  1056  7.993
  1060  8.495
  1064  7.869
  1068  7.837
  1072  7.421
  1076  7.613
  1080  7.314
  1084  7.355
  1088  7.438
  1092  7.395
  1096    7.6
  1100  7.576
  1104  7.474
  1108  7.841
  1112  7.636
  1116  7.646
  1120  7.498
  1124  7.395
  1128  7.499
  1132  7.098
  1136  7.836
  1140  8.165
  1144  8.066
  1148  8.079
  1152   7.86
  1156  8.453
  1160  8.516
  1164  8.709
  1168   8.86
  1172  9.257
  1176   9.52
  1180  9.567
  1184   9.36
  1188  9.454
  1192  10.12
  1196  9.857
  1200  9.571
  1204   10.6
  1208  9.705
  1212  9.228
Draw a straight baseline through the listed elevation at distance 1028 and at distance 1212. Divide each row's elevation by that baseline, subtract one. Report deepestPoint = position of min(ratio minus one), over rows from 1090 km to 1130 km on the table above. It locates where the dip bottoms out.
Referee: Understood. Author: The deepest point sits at 1092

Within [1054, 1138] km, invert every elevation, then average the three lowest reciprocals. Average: 0.123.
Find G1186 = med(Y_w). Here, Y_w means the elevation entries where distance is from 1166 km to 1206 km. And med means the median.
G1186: 9.5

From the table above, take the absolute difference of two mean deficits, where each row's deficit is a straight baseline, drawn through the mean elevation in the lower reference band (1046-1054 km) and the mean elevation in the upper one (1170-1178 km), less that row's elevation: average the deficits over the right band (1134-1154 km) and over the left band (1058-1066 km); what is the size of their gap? 0.9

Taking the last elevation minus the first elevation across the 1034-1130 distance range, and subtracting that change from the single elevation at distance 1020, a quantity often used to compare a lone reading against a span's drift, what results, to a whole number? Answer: 11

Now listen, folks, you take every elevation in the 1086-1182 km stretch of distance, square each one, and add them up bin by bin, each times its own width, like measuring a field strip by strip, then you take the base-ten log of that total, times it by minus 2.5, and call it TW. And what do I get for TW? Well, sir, -9.49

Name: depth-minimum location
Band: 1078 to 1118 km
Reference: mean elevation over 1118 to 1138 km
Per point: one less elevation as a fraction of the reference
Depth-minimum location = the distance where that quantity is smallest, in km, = 1108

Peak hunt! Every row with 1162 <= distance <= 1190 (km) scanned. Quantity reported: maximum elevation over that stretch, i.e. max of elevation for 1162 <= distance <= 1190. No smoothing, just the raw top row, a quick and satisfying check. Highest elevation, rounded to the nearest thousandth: 9.567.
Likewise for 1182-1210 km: 10.600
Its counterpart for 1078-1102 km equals 7.600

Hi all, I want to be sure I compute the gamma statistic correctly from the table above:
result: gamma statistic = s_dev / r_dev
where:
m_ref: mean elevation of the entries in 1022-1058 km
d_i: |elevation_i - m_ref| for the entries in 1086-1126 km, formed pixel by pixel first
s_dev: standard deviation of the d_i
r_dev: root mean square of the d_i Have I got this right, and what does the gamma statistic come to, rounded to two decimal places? 0.12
